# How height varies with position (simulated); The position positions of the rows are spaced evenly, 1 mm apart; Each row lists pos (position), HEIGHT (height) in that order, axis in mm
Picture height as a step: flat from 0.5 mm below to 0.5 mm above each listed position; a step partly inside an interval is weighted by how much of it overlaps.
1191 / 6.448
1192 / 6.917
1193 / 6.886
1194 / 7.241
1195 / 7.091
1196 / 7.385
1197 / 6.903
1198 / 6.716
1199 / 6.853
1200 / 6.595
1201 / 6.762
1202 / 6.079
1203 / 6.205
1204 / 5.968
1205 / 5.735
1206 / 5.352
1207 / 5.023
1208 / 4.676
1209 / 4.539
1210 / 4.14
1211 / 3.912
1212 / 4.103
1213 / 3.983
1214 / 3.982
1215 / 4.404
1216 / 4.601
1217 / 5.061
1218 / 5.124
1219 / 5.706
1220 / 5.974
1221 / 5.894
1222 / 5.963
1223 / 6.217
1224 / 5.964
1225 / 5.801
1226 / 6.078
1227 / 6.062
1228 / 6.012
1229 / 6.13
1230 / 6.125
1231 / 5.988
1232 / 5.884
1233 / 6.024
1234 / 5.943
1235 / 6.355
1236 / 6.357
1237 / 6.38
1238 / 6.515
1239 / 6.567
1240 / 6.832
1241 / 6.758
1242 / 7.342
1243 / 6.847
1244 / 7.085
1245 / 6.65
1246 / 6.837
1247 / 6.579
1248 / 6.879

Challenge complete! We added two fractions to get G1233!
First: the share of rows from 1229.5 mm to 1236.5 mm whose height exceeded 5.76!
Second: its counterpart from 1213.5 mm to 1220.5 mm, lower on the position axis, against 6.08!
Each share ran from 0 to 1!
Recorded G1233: 1.0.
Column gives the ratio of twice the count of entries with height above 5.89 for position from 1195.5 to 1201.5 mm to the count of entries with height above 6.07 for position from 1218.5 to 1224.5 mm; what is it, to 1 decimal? 12.0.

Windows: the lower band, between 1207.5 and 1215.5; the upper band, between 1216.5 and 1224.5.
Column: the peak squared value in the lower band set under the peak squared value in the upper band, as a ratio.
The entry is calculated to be 1.8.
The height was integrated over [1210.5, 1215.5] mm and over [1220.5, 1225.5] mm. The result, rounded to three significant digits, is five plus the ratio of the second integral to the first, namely 6.46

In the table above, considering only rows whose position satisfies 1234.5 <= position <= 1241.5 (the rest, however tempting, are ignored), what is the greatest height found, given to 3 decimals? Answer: 6.832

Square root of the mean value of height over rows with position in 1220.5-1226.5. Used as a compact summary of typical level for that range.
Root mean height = 2.45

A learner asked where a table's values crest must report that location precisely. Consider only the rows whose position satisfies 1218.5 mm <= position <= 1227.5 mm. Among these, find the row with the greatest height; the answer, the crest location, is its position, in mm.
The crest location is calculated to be 1223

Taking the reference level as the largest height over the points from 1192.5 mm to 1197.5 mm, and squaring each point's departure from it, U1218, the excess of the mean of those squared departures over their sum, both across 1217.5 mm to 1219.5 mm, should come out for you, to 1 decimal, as -4.0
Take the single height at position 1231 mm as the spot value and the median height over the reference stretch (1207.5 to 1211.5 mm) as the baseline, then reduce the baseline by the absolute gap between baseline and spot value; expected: 3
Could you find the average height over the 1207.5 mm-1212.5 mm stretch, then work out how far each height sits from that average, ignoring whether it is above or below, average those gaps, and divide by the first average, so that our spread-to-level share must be 0.062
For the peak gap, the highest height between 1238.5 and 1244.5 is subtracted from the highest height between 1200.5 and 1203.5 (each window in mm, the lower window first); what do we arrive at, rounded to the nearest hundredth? -0.58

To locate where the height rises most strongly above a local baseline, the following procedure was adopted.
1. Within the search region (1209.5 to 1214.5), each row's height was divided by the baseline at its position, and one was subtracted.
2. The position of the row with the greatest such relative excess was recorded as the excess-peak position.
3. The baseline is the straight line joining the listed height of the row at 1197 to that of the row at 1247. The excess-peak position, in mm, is 1210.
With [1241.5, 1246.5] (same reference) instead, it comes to 1242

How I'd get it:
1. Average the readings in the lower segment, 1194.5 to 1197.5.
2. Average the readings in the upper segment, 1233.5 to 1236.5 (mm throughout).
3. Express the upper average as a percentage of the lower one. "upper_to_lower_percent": 87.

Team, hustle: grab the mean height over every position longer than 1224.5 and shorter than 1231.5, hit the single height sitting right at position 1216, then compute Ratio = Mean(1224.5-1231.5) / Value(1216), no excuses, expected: 1.3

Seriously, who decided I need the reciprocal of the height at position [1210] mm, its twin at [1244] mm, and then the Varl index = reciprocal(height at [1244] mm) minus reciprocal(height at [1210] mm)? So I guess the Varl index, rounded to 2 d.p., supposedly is -0.10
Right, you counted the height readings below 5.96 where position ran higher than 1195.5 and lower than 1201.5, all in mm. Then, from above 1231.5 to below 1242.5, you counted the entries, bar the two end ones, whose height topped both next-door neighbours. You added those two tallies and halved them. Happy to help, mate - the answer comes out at 1.0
